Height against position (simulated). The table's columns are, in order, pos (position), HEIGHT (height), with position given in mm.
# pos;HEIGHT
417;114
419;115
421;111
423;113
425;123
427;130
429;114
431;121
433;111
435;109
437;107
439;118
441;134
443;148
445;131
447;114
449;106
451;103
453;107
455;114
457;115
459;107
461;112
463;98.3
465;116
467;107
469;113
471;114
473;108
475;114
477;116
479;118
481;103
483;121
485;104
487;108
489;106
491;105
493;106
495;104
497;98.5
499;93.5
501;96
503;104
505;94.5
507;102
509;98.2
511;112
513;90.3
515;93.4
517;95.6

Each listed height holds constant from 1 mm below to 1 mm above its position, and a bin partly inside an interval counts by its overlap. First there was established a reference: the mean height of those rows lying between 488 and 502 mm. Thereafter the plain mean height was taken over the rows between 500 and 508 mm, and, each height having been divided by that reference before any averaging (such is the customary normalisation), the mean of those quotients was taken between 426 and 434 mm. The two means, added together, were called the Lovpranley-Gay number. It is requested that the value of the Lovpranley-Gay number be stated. 100.3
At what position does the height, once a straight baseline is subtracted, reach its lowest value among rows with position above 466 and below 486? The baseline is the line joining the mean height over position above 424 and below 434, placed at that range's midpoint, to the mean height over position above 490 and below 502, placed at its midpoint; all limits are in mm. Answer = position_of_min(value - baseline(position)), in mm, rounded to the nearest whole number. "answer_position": 467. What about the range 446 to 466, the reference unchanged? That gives 463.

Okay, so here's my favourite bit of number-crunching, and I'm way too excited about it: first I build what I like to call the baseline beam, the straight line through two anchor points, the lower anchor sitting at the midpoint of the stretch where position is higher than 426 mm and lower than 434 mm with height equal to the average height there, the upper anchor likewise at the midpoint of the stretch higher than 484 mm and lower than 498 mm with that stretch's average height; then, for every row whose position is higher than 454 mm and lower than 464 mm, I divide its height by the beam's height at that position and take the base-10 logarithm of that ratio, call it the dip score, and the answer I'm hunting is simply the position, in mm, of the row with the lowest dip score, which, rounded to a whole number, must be 463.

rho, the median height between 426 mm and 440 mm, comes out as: 114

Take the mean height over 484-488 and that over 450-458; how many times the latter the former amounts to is 0.966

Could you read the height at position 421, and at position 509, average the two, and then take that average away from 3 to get -102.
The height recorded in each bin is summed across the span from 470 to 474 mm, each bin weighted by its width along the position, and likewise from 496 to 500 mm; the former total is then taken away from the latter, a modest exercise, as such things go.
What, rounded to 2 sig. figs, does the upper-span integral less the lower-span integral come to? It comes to -60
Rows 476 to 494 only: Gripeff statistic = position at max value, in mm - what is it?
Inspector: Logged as 483 mm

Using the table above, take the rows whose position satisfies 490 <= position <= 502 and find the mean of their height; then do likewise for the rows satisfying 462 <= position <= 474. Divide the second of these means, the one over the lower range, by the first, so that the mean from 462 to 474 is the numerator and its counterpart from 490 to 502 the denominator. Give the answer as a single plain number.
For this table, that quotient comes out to 1.088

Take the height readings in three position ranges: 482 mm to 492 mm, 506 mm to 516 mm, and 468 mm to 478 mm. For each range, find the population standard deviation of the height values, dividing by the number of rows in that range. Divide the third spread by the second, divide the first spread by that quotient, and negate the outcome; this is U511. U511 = -17.6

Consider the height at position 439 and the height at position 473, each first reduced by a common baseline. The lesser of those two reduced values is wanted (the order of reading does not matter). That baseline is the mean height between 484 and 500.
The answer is 5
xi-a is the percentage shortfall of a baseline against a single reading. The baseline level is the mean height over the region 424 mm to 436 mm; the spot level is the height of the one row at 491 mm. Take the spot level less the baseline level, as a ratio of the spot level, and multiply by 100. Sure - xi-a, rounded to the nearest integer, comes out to -12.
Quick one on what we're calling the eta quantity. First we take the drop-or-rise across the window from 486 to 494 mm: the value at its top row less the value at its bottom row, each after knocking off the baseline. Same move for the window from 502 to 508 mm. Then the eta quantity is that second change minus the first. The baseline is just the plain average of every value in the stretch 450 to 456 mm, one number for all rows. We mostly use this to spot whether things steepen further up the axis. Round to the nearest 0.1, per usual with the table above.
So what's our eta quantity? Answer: 0.0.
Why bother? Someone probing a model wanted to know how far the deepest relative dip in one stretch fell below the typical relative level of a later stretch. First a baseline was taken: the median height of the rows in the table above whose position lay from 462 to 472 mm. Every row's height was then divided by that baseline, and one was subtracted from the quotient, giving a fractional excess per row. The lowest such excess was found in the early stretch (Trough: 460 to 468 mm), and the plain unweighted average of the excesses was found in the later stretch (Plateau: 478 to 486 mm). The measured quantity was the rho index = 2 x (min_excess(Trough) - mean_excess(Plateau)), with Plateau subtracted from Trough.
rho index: -0.23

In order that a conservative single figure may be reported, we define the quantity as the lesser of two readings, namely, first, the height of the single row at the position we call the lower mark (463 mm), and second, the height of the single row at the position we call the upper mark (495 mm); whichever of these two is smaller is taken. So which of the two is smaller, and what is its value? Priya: 98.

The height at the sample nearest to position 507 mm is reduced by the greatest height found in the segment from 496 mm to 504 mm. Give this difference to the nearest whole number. -2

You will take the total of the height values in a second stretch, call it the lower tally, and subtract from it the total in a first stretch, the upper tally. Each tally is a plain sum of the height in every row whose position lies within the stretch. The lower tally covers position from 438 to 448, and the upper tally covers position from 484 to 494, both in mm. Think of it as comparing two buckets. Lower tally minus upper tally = 116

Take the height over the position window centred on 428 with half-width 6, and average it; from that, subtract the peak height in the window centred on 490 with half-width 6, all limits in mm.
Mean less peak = 11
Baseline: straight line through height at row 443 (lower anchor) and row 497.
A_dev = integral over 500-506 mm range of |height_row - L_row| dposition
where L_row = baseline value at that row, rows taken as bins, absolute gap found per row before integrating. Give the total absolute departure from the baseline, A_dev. 31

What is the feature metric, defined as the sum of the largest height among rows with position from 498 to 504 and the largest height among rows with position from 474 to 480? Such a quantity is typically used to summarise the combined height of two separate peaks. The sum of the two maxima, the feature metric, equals 222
